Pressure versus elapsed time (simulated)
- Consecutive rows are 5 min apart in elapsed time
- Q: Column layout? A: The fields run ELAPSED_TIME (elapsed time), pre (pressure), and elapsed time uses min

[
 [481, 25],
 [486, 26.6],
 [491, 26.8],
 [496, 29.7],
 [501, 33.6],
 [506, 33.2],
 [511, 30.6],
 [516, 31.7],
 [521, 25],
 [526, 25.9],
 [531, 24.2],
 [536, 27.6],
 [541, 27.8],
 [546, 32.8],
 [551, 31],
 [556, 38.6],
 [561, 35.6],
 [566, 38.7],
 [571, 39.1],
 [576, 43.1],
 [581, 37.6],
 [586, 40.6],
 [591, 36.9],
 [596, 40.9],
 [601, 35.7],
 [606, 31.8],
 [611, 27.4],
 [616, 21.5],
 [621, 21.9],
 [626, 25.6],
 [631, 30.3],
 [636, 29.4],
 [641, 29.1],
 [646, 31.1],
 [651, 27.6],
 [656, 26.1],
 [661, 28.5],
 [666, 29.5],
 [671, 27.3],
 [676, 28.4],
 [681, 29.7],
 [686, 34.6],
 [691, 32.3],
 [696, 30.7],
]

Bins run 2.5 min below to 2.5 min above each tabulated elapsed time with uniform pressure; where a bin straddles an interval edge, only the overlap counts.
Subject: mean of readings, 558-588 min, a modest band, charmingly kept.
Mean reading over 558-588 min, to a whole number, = 39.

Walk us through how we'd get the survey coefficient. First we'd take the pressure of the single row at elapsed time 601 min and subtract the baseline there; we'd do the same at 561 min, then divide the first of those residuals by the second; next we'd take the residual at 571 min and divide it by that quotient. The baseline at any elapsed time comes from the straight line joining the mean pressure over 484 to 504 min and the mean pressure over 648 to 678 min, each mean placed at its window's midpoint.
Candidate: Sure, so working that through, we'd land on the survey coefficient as 10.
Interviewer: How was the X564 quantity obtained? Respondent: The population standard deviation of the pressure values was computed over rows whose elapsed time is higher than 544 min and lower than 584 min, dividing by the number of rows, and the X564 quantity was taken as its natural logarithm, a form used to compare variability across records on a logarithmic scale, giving 1.3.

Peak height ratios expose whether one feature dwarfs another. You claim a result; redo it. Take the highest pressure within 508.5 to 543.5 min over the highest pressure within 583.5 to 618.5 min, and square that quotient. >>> 0.60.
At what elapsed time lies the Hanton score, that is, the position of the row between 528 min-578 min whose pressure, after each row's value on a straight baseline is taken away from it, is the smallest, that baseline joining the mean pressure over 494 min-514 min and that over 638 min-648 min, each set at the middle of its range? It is 531 min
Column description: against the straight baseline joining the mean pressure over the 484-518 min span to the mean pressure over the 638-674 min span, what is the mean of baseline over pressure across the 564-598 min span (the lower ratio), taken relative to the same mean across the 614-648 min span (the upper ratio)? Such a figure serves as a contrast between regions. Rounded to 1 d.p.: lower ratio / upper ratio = 0.7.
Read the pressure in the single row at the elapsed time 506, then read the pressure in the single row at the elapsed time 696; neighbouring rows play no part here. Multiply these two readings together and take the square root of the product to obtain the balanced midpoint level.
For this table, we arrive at 31.9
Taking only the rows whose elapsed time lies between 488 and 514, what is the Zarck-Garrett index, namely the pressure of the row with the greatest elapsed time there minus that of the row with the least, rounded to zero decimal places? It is 4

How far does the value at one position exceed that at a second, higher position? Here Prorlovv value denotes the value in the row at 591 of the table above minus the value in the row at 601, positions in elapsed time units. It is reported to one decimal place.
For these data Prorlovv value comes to 1.2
